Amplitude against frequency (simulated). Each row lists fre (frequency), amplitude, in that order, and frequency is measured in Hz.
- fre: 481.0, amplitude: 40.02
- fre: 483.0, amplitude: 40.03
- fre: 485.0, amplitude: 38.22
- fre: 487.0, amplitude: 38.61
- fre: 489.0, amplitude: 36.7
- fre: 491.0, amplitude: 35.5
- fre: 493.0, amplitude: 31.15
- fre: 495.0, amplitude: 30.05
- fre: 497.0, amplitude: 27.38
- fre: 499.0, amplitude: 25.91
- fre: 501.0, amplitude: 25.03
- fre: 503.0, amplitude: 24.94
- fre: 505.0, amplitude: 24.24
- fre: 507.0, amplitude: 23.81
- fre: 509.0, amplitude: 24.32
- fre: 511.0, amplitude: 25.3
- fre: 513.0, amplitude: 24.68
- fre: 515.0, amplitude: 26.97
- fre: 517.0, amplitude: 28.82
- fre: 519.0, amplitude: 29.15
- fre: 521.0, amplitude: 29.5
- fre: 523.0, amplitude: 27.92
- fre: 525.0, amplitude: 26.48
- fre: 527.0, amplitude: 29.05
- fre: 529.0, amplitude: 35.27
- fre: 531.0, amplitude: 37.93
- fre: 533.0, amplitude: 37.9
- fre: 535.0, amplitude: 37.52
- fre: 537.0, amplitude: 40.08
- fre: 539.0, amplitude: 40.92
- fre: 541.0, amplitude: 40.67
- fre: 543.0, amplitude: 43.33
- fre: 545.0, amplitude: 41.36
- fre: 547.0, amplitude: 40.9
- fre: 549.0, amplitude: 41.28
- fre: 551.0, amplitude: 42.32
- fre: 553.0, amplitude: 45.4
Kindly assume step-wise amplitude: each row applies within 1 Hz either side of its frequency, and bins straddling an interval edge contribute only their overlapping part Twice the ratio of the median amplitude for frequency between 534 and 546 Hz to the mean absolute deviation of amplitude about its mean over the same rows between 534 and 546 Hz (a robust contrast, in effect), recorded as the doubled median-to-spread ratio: 66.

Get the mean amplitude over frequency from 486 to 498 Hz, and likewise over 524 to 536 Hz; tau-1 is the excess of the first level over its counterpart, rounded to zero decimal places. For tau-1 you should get -1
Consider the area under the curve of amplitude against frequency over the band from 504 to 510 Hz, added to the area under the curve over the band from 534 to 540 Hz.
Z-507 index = 382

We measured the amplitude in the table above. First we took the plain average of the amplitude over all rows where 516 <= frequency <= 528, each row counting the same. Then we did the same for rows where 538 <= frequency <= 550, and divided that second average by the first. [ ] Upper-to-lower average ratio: 1.45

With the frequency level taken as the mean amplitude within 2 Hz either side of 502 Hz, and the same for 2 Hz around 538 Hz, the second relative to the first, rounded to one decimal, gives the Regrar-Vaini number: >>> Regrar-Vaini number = 1.6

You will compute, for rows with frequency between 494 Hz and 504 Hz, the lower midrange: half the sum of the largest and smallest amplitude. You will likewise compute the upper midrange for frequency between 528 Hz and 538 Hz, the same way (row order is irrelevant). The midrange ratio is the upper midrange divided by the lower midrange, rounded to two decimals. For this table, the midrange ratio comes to 1.37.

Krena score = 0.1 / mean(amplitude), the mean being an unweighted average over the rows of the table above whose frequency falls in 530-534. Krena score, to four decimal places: 0.0026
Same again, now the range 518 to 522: 0.0034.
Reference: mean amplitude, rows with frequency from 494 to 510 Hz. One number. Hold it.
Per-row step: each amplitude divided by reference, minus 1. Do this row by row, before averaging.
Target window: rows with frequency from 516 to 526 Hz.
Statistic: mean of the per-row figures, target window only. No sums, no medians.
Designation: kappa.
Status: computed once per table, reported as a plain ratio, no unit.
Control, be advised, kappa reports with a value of 0.10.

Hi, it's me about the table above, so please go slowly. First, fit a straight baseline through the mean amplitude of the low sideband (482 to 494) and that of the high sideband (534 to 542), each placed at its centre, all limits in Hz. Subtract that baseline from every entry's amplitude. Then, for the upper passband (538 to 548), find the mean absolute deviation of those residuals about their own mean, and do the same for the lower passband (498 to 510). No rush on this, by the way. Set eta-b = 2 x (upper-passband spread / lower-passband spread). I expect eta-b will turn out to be 2.0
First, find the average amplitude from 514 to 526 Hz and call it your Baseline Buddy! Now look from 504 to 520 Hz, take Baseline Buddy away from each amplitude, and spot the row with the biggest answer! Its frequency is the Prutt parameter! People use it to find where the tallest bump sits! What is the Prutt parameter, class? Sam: 519.0 Hz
